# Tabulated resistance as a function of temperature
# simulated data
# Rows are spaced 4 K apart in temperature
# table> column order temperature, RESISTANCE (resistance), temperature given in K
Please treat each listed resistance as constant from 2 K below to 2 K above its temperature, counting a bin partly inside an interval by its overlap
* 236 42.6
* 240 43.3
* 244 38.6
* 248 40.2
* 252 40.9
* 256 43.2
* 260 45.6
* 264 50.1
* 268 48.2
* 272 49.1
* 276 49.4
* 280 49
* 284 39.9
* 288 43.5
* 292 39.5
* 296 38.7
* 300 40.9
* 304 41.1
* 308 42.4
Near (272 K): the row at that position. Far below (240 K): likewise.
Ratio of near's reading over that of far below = 1.13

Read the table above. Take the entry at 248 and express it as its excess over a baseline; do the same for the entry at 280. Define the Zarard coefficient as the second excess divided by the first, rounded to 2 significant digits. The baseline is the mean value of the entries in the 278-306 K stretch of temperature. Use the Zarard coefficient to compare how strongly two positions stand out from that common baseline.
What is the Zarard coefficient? -4.5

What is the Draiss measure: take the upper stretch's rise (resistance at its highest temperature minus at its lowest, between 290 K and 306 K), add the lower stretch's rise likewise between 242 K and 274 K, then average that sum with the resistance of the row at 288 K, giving 27.8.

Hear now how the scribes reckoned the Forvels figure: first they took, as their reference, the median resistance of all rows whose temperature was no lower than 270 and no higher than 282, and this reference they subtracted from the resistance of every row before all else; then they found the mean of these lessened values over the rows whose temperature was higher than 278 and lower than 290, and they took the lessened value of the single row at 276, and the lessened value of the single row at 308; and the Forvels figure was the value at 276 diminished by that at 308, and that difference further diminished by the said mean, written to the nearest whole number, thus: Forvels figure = 12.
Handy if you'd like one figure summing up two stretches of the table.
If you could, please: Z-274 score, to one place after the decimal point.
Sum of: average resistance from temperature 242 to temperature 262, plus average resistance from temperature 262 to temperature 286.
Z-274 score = 89.3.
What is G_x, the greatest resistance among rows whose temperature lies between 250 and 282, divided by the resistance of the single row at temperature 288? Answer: 1.15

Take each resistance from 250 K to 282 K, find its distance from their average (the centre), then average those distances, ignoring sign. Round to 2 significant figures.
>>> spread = 2.8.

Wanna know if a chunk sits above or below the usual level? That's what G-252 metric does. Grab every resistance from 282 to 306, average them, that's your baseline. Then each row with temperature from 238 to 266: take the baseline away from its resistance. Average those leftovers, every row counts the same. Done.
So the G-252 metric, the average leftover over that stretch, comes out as 2.5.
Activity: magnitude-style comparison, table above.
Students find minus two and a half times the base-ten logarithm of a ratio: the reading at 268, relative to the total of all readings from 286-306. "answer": 1.56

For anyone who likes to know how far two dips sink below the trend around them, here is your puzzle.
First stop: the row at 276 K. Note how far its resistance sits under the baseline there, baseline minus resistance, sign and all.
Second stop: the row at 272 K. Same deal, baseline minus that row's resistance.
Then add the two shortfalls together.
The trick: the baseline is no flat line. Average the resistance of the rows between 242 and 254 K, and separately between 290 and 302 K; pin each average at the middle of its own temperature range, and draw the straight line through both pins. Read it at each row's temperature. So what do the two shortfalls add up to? -18.9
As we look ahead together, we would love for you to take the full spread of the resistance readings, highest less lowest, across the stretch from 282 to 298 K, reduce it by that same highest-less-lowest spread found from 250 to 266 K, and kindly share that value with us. -4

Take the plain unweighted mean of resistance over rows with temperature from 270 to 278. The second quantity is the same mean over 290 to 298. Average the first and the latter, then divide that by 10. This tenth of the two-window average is 4.42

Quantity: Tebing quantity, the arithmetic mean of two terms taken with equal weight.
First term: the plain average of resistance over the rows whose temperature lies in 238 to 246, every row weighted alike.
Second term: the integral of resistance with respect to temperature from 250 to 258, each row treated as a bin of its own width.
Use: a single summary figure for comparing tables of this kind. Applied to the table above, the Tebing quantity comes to 189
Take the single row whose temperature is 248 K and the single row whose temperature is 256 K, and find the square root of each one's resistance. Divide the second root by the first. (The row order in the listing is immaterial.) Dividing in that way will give 1.04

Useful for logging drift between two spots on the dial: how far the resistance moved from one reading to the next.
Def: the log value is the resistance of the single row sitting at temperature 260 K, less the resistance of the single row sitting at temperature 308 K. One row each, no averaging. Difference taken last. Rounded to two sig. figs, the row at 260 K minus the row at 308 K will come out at 3.2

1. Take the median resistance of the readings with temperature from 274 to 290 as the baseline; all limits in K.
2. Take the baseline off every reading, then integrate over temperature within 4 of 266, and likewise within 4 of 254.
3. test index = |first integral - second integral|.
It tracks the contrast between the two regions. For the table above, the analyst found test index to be 57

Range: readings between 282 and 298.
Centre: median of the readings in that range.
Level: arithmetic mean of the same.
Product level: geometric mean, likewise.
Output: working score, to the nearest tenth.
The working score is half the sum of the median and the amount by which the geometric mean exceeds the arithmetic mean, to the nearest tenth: 19.8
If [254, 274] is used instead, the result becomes 24.1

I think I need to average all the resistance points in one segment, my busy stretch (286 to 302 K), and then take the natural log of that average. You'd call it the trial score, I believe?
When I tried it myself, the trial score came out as 3.70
